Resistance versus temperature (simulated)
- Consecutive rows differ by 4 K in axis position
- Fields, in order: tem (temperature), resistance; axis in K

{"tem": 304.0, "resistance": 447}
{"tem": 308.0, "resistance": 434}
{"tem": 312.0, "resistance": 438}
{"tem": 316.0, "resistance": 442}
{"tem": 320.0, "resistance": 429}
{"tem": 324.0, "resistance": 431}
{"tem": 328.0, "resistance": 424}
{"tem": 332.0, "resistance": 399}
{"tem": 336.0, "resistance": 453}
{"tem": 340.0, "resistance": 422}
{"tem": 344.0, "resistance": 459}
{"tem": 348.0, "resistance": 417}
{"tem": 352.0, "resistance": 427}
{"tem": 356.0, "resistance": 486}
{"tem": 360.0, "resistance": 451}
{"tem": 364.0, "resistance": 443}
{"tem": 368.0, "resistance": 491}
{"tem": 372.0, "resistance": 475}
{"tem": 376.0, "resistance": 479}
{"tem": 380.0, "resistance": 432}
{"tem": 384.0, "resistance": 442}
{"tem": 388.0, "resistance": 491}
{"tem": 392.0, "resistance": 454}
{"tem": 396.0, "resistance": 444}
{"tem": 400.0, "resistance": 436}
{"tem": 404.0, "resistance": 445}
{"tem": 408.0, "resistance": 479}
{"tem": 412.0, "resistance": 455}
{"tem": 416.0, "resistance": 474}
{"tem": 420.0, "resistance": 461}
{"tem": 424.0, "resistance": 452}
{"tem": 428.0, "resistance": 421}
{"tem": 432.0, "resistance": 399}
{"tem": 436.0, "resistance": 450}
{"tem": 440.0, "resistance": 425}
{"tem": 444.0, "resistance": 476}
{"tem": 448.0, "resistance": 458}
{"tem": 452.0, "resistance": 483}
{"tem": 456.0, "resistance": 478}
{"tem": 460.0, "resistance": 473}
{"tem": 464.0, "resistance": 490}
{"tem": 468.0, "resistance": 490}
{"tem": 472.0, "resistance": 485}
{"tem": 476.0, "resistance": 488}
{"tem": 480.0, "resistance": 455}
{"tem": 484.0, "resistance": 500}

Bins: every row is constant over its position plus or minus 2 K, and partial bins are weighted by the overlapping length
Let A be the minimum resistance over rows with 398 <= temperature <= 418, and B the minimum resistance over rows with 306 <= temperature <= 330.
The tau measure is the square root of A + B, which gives 29.3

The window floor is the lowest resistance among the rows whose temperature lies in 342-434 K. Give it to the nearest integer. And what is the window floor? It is 399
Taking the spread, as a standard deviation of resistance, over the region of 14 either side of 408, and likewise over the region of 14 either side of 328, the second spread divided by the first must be 1.1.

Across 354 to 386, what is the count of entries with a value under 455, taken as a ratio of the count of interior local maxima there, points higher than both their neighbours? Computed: 2.0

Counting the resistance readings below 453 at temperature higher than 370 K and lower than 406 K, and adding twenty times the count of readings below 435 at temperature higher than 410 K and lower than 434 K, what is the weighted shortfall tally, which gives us 45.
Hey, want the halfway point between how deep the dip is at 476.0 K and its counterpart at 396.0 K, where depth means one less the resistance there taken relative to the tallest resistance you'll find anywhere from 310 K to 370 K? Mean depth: 0.051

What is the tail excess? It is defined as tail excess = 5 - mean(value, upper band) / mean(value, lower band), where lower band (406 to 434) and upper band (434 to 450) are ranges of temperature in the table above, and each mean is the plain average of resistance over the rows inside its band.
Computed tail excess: 3.99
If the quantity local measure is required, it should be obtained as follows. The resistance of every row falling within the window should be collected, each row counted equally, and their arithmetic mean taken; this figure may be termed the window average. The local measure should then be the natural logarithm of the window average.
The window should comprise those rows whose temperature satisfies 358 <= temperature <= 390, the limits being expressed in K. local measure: 6.14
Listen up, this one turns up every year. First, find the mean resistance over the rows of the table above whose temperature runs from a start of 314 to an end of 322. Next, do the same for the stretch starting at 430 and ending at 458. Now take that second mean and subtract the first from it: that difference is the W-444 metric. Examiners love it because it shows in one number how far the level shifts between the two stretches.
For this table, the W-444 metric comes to 17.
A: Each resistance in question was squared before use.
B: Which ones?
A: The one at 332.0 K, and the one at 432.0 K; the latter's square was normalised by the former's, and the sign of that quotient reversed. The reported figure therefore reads -1.00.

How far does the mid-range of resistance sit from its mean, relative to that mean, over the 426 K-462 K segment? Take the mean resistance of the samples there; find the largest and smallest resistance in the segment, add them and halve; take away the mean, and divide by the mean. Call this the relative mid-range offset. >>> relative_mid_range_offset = -0.023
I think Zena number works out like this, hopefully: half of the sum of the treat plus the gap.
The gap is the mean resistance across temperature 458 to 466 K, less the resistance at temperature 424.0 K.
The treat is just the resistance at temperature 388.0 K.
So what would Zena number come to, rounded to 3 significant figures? 260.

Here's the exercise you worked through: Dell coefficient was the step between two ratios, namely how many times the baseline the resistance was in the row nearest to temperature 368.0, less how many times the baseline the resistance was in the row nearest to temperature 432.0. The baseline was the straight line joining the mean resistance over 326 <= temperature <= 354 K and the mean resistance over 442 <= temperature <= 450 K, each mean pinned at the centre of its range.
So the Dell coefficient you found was 0.26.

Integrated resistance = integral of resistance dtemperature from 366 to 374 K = 3864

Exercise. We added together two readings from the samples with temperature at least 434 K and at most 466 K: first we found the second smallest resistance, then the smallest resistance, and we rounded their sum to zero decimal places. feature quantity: 875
